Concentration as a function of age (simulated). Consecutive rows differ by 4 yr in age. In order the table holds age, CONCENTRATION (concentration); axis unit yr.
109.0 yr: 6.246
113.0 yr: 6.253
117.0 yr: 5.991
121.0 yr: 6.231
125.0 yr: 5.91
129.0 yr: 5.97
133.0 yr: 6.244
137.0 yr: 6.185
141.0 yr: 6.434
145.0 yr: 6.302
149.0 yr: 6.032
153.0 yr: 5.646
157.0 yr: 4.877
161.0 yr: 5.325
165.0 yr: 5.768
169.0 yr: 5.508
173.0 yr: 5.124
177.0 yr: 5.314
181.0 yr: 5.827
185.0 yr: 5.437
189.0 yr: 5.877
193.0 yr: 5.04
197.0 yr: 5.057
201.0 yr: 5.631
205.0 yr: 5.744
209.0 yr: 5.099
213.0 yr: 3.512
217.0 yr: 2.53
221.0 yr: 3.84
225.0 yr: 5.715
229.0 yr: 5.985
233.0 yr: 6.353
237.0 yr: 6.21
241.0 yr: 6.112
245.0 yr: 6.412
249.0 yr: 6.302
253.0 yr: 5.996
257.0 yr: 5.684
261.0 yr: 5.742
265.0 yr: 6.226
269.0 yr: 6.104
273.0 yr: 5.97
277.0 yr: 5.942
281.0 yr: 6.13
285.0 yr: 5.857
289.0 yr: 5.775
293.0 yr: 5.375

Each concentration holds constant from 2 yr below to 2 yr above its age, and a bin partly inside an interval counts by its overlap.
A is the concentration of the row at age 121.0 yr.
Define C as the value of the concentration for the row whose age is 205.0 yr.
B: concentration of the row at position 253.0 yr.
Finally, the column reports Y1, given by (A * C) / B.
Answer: 6.0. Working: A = 6.231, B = 5.996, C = 5.744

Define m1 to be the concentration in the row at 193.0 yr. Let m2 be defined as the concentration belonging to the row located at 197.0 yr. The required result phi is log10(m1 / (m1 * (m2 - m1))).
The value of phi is 1.77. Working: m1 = 5.04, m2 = 5.057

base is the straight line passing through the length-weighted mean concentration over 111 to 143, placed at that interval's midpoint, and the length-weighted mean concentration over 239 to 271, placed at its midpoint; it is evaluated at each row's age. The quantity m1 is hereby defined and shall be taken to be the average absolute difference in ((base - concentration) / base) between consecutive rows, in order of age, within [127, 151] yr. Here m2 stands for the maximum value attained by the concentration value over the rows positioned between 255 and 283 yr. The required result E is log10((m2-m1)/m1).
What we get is 2.3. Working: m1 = 0.032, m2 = 6.226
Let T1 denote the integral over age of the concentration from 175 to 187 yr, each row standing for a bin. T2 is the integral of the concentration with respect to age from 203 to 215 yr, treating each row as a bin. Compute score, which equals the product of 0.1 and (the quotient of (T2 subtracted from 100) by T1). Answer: 0.064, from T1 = 66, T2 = 57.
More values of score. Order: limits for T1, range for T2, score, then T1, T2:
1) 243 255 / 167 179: 0.048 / 75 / 64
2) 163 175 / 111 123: 0.040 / 66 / 74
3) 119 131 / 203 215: 0.059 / 72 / 57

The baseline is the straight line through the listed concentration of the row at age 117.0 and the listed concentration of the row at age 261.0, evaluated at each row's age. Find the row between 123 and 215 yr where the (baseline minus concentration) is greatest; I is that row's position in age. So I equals 213.0 yr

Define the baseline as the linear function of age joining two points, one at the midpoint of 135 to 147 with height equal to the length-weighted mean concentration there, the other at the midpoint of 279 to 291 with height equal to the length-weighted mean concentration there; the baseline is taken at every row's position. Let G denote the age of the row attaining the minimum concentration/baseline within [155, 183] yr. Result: 157.0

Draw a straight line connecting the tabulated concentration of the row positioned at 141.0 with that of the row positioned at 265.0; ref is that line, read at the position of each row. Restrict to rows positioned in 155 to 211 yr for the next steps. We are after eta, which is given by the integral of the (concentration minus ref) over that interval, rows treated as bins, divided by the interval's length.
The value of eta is -1.0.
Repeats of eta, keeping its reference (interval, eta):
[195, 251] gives -1.0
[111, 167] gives -0.5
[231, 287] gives -0.2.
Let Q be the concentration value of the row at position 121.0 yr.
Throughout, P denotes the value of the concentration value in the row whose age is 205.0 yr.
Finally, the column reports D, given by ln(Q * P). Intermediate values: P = 5.744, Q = 6.231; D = 3.58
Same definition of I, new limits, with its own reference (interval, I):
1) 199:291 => 217.0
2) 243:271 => 257.0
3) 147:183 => 157.0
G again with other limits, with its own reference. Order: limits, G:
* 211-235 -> 217.0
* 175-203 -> 193.0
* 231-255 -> 253.0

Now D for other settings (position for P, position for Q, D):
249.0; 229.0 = 3.63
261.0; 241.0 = 3.56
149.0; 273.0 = 3.58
